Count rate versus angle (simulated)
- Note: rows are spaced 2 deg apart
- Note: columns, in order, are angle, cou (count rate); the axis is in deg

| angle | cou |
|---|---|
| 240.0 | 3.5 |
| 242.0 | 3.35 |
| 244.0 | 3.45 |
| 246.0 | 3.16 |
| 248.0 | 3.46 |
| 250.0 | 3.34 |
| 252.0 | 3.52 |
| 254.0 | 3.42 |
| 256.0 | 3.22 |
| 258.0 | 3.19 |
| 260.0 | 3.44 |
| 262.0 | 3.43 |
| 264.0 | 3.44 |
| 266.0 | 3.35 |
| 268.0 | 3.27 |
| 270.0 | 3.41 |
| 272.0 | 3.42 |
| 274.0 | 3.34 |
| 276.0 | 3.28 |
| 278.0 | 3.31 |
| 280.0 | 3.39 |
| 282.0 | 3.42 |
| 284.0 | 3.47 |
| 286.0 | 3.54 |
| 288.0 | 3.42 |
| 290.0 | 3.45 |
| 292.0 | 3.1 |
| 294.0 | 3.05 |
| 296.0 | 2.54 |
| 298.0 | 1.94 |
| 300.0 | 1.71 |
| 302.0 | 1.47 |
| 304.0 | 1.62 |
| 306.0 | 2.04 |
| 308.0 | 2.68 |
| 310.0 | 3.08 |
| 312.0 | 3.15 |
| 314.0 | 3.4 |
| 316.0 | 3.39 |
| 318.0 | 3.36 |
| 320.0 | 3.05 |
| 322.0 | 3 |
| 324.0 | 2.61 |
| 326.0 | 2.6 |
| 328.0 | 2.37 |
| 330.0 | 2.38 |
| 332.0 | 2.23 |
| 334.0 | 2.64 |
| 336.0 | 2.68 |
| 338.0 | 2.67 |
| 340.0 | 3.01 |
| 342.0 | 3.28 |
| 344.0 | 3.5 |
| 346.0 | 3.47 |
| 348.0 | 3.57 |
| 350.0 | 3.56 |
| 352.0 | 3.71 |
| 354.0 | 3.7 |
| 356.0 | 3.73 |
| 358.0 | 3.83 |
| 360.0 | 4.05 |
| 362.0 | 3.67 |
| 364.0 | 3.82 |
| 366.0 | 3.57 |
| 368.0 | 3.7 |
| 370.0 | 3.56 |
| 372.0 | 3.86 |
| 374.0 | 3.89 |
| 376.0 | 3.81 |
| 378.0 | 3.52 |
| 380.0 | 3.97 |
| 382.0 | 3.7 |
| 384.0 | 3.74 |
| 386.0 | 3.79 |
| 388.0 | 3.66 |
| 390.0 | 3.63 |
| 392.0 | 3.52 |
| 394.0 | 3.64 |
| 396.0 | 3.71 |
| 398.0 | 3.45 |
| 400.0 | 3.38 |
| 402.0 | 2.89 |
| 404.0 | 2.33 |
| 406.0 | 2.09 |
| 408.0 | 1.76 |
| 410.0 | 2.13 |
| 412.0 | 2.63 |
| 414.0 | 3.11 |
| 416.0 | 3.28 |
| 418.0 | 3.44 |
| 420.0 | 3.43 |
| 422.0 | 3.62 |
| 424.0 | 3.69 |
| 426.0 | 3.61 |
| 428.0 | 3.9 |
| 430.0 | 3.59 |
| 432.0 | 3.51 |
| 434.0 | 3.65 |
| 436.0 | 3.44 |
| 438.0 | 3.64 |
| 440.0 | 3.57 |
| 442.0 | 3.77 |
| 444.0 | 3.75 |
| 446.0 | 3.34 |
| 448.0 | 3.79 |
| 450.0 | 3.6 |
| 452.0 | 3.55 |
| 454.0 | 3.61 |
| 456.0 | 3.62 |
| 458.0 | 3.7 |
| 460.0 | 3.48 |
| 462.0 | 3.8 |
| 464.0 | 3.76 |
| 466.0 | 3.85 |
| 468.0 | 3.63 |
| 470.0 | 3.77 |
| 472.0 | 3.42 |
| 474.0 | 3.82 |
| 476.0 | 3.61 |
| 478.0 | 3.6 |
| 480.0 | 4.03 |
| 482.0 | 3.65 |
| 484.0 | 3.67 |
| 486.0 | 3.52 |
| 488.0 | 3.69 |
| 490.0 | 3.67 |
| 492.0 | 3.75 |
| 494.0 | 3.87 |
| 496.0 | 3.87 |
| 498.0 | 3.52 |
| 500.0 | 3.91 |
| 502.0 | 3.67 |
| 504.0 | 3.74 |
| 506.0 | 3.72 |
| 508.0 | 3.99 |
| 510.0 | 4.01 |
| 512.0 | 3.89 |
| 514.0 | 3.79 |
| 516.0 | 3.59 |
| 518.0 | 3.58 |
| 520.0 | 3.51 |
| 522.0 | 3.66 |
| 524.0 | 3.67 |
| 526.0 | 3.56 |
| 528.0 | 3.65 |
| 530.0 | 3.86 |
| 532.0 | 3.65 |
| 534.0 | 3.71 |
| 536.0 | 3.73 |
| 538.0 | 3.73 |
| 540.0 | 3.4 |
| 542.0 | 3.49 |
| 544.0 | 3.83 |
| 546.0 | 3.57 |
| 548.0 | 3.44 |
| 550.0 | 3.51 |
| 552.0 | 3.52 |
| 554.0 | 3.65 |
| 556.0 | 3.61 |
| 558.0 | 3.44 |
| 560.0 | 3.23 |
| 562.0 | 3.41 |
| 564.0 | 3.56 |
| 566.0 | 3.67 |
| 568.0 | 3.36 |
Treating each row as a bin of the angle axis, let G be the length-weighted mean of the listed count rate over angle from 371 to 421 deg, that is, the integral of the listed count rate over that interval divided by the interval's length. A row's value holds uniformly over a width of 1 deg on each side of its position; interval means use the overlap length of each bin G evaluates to 3.3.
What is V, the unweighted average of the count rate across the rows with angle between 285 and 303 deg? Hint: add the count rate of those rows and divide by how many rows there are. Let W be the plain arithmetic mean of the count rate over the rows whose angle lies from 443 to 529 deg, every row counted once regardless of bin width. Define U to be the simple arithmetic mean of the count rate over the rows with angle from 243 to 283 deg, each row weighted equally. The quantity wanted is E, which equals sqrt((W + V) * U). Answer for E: 4.6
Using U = 3.36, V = 2.69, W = 3.69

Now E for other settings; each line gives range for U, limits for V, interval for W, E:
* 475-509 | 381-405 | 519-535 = 5.2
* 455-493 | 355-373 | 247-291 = 5.1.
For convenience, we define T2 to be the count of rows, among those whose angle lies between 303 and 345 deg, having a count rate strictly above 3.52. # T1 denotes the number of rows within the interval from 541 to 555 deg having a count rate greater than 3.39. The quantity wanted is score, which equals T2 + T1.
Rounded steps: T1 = 7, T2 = 0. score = 7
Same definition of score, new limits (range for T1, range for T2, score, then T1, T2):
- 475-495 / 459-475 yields 16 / 10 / 6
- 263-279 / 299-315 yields 3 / 3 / 0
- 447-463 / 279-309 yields 9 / 8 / 1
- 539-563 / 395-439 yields 19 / 11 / 8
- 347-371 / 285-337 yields 13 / 12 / 1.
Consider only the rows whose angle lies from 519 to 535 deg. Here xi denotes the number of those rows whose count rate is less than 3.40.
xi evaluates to 0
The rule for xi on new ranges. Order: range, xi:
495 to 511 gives 0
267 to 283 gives 5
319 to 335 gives 8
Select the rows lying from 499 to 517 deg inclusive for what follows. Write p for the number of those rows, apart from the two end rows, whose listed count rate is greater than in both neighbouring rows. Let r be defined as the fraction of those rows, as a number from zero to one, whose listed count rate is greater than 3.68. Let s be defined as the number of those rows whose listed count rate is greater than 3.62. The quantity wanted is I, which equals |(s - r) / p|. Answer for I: 3.6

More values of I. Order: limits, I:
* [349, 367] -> 2.1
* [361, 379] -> 1.8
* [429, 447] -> 1.3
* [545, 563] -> 1.0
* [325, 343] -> 0.0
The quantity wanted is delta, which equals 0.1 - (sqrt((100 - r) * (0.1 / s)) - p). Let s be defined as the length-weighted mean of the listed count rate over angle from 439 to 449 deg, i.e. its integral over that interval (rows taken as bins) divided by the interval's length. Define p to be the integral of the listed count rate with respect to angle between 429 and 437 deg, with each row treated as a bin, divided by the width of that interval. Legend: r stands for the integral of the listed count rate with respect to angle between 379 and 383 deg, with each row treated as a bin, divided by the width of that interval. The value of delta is 2.02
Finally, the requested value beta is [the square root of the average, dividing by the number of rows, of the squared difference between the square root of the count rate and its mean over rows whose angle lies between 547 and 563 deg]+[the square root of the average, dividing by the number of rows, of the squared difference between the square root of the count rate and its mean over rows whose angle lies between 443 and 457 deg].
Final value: 0.07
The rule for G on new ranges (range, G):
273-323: 2.9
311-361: 3.2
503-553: 3.7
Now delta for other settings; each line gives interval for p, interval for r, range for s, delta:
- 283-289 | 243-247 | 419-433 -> 1.94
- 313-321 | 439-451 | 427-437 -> 1.77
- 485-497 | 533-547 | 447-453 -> 2.20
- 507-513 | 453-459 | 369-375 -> 2.46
